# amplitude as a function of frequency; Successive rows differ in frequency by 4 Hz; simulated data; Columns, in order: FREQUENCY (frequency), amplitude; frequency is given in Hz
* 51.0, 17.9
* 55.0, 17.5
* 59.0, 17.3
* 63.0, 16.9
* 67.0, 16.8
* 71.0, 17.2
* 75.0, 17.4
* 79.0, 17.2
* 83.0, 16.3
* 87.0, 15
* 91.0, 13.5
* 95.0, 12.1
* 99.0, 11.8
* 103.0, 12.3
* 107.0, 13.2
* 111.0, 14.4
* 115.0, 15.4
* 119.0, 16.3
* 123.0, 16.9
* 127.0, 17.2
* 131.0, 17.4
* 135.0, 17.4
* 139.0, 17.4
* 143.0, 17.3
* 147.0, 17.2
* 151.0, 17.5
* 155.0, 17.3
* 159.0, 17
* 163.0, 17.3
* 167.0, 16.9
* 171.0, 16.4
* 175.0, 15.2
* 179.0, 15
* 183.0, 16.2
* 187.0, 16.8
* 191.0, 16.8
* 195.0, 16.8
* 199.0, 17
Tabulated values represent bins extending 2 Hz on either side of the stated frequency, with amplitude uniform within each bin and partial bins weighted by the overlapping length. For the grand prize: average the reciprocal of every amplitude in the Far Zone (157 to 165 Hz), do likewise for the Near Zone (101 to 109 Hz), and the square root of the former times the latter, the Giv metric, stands 0.068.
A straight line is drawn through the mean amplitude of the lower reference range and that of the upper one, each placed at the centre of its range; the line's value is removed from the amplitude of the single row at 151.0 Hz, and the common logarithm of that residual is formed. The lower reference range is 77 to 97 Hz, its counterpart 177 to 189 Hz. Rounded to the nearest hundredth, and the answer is 0.28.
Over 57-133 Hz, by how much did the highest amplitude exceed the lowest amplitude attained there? 6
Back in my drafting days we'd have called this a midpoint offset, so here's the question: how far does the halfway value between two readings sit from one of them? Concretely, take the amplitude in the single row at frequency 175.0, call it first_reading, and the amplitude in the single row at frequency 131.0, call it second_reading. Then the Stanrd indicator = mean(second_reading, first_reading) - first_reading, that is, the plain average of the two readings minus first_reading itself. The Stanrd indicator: 1.1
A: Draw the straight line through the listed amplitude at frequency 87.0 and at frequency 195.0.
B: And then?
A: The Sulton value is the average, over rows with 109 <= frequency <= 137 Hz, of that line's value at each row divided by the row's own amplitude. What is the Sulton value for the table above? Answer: 0.95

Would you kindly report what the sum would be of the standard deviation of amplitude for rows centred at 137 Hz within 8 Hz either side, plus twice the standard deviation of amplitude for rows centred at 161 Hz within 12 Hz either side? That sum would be 0.8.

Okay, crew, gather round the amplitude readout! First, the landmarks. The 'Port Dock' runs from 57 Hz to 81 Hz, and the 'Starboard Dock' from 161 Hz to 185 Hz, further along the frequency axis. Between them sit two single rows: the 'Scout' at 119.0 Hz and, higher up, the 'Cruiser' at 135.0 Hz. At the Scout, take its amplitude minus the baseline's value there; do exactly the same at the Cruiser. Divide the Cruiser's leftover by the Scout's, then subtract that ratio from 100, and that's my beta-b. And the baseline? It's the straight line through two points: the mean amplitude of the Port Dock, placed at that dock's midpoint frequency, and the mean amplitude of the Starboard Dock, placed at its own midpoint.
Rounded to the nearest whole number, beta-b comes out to 102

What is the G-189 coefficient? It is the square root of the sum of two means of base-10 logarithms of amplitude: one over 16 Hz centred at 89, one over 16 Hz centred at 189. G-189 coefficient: 1.54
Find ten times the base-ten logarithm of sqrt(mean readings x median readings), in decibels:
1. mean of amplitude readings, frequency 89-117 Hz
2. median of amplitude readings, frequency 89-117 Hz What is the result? 11.21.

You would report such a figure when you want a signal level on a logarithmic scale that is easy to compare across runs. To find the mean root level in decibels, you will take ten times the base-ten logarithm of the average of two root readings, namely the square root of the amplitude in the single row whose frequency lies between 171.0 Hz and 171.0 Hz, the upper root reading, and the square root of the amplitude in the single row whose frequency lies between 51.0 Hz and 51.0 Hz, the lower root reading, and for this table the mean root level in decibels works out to 6.17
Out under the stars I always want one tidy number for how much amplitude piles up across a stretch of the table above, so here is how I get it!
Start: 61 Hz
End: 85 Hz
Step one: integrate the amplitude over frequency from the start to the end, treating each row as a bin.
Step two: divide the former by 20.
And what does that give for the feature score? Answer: 20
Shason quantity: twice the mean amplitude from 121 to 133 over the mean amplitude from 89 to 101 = 2.8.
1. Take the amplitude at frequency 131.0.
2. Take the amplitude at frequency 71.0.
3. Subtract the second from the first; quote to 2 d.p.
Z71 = 0.20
